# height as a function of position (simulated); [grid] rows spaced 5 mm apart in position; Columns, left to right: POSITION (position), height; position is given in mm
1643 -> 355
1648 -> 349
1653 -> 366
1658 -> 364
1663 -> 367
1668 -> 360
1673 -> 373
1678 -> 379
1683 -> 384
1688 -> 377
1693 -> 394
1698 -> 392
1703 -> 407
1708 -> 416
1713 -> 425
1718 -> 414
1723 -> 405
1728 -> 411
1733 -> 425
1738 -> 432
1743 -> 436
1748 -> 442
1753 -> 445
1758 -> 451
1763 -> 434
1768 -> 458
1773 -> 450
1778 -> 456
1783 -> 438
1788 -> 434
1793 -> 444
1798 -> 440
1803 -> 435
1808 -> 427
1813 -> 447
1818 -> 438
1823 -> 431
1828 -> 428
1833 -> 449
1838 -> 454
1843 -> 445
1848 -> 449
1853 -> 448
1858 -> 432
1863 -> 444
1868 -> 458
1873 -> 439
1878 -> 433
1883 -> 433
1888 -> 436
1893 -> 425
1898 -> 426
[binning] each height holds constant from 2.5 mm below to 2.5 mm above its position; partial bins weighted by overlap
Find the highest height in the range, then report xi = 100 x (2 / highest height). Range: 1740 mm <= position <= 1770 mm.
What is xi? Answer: 0.437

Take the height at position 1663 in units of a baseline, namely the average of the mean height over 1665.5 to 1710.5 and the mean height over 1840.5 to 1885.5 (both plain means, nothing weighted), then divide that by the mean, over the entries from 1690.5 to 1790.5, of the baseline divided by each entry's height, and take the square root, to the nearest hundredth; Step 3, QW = 0.96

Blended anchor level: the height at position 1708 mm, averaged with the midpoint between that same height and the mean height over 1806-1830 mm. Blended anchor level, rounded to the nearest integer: 421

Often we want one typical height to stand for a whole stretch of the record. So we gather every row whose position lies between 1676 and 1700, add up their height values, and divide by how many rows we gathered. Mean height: 385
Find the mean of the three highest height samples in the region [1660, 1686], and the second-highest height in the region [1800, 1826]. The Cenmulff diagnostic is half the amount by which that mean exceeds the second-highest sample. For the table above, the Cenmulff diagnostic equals -30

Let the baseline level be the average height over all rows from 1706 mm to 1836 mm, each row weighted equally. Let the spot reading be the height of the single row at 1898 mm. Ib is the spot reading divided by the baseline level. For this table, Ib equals 0.98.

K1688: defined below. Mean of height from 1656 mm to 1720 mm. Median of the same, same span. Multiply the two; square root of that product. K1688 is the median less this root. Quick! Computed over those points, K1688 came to -2.30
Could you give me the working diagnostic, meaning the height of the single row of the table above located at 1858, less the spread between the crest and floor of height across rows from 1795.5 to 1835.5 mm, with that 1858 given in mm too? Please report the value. 410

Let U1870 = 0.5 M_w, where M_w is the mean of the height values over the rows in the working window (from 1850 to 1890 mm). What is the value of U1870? 220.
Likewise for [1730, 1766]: 219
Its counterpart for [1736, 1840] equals 221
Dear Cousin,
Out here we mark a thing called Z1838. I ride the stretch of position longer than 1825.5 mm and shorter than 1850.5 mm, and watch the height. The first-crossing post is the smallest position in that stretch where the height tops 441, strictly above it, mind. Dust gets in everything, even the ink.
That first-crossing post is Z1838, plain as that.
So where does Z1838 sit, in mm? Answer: 1833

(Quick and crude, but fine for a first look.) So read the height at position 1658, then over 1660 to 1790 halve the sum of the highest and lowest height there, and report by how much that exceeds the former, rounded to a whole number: 45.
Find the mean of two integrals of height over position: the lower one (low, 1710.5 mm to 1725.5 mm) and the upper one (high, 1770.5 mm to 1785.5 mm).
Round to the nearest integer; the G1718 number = 6470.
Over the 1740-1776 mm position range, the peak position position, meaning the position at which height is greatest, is 1768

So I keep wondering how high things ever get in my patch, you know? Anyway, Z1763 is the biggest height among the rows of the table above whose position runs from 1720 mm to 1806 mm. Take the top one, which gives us 458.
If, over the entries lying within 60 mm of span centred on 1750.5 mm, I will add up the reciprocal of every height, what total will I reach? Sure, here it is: 0.027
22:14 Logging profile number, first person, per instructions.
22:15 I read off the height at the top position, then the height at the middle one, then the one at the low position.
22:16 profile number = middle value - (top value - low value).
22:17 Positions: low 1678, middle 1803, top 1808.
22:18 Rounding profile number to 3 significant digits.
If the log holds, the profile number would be 387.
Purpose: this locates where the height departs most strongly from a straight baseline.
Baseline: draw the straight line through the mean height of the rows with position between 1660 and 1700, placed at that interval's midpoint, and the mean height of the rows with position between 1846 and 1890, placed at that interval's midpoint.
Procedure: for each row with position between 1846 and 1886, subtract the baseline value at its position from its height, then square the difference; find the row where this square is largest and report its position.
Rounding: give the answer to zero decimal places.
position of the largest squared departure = 1868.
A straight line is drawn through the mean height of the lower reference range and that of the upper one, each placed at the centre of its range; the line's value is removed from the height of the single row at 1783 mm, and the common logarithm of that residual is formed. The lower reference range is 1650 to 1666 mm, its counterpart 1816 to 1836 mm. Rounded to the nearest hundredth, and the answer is 1.29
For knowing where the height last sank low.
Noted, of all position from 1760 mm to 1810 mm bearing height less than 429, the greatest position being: 1808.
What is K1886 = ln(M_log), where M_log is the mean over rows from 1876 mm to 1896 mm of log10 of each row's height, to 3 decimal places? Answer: 0.969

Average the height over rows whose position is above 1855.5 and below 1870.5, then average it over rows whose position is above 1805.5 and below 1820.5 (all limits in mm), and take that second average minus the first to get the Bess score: -7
